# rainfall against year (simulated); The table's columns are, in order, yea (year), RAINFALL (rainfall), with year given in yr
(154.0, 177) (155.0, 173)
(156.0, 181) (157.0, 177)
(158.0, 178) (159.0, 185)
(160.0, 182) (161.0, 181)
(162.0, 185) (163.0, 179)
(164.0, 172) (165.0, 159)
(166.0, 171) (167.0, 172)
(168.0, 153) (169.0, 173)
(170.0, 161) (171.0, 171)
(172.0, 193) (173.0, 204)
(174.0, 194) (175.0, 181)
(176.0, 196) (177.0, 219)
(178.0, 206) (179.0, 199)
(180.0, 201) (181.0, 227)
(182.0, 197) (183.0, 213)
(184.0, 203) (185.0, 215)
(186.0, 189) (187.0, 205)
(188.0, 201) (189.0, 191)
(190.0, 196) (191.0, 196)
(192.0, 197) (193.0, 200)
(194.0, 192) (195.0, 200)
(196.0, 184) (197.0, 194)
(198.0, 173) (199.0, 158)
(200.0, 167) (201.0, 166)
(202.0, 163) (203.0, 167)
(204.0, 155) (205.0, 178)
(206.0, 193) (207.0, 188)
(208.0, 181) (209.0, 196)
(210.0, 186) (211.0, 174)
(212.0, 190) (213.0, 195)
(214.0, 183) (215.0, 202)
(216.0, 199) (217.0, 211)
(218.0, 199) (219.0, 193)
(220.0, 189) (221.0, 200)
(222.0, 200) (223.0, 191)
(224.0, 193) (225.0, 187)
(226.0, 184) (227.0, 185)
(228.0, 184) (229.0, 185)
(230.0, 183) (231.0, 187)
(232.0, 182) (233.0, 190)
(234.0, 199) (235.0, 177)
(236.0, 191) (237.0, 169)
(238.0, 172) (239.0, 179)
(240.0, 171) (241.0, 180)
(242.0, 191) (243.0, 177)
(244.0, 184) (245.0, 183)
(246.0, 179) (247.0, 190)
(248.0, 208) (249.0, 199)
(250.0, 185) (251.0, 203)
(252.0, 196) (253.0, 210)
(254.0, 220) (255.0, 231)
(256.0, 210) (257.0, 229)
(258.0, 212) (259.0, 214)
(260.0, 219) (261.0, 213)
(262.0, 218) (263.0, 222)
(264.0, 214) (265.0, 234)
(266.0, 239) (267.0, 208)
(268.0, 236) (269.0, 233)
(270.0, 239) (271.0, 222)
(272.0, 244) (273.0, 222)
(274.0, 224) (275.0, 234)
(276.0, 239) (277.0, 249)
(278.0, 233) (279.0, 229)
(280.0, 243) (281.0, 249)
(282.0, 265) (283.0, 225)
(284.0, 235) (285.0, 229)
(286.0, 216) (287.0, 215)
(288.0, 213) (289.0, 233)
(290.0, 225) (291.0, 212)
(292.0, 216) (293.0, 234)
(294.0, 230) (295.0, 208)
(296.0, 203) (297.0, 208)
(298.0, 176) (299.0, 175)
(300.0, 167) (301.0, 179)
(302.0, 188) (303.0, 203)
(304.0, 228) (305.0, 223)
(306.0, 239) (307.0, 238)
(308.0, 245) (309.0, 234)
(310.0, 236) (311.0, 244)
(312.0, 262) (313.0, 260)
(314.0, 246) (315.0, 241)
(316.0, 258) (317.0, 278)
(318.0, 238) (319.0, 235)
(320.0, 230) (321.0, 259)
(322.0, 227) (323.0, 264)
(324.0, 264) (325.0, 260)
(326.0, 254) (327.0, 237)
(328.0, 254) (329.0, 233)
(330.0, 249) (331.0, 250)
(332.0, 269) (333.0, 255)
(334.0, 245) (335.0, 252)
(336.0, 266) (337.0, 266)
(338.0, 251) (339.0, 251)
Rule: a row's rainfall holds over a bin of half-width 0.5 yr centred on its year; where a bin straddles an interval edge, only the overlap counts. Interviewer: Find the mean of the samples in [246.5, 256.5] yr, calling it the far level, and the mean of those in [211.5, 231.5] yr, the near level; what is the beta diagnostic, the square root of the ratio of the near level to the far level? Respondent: 0.97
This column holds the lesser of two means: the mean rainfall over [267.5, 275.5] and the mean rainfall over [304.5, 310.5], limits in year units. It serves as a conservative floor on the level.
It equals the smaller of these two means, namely 232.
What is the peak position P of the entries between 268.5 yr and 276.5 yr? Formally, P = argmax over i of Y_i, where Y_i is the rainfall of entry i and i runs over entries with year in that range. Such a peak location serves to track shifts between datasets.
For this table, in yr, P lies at 272.0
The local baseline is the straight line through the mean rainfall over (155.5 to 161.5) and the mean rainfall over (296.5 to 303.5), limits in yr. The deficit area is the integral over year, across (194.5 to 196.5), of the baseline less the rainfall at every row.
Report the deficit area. -20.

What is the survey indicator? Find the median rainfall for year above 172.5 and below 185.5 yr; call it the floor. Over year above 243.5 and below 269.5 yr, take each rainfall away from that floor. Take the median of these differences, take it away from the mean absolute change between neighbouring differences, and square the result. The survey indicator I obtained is 447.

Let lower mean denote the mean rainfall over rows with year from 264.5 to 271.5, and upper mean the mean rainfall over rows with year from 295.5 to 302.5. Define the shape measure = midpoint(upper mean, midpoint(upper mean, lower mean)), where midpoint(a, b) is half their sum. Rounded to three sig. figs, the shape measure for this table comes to 196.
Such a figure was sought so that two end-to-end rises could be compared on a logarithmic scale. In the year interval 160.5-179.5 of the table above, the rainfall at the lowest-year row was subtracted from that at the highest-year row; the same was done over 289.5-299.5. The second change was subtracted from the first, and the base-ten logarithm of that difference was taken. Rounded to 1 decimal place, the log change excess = 1.8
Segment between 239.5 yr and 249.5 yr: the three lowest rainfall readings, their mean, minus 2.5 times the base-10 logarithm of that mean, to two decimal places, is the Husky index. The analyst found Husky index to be -5.61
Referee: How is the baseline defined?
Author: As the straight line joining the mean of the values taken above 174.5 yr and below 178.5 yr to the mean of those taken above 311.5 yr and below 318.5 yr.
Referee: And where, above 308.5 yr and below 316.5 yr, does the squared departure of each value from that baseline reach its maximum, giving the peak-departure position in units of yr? 309.0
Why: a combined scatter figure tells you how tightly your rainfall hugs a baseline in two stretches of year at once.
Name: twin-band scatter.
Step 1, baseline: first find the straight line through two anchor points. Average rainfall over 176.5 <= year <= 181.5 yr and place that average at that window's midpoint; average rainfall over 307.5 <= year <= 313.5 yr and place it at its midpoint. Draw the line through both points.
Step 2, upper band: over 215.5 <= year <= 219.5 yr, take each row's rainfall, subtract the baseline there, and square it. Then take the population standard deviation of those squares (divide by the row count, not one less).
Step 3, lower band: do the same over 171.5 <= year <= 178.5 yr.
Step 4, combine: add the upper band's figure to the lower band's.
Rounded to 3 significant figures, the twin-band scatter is 502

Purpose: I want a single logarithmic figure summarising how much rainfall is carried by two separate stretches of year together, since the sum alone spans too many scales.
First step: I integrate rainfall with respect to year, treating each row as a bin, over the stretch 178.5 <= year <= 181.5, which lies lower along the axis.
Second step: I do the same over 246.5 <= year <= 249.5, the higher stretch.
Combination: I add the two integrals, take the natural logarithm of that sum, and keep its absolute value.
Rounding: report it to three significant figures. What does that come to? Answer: 7.11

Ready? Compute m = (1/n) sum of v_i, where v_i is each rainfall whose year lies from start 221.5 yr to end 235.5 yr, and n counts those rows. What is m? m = 188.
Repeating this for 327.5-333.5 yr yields 252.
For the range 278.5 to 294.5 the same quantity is 229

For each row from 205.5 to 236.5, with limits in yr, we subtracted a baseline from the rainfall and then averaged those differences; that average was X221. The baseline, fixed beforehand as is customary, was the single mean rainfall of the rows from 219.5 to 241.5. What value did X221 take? 5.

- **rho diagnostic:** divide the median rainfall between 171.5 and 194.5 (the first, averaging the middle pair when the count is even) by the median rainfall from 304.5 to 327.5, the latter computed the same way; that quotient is 0.82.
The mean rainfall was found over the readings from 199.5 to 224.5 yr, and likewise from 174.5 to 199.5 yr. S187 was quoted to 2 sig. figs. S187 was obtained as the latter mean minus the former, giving 11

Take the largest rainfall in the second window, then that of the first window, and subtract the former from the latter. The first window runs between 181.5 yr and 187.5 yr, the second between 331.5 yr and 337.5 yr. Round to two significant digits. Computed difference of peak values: -54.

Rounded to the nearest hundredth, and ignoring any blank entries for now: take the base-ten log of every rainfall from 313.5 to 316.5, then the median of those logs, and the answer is 2.39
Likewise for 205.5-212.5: 2.27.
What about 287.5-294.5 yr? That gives 2.35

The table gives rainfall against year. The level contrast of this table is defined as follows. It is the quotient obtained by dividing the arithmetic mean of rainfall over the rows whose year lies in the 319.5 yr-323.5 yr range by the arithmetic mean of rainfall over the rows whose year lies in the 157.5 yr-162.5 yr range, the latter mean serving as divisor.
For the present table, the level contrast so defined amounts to 1.34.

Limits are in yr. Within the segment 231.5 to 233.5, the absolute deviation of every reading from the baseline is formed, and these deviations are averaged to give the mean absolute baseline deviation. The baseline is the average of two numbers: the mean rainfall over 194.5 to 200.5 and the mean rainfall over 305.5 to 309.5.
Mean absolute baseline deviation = 23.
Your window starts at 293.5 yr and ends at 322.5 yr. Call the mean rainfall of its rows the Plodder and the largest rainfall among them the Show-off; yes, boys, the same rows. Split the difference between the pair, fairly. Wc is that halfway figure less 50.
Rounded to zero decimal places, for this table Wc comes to 202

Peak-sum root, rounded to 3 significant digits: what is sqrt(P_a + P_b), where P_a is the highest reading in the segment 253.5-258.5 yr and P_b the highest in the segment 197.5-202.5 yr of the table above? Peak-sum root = 20.1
